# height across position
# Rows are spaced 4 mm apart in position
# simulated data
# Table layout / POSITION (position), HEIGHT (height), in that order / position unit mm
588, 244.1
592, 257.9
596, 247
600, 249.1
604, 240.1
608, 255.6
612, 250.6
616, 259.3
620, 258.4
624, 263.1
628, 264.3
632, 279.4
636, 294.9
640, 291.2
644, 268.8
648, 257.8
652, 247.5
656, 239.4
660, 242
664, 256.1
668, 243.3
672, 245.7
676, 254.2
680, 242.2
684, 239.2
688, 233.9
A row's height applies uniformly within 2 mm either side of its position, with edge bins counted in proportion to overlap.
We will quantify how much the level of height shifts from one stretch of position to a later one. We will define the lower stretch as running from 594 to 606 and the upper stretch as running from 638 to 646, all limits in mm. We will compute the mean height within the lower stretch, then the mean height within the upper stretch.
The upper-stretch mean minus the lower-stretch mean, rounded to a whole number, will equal 35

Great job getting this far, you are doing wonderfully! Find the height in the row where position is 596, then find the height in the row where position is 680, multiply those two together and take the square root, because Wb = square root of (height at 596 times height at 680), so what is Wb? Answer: 245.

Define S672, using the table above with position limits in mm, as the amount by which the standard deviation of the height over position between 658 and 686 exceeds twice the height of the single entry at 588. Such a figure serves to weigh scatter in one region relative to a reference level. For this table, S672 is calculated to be -482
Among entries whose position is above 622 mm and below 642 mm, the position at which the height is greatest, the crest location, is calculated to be 636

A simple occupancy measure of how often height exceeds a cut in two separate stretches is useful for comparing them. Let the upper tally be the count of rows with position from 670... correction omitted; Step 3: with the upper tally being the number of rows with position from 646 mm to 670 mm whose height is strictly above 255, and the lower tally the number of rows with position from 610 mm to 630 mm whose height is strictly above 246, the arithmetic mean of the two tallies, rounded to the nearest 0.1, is 3.5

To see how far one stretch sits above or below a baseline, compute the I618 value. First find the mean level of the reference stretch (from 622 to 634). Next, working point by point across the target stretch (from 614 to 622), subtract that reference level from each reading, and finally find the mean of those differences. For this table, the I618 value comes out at -10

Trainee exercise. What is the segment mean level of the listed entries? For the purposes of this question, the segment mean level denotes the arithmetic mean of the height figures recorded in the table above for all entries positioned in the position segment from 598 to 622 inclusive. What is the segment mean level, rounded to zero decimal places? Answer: 252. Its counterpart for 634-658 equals 267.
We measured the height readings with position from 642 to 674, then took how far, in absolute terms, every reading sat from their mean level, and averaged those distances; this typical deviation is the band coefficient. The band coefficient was 8.1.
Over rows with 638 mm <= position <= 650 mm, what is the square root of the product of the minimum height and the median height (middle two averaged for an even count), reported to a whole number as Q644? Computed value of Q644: 263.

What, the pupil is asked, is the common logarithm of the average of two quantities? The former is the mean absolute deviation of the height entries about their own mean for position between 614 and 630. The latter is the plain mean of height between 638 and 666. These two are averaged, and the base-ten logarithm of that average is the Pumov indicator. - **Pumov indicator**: 2.11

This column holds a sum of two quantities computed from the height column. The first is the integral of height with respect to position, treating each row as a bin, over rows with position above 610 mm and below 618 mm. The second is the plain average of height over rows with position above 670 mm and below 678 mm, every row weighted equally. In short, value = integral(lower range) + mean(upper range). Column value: 2290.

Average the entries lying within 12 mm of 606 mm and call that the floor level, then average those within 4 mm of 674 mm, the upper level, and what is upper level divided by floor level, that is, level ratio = 1.00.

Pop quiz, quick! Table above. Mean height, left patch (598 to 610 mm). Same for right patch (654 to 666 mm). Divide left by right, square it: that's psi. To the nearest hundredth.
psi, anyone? 1.02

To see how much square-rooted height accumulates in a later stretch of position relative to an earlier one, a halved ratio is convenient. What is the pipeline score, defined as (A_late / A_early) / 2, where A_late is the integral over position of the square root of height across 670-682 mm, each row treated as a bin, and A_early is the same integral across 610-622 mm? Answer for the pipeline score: 0.49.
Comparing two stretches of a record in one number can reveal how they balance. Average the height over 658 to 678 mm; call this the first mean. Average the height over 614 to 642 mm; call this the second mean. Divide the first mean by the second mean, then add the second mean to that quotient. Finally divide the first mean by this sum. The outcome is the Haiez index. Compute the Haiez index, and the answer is 0.91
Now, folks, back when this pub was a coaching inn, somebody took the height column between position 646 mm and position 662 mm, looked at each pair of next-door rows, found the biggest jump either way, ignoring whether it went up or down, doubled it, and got 21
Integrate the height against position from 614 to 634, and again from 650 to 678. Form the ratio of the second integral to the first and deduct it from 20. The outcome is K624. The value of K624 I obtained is 18.7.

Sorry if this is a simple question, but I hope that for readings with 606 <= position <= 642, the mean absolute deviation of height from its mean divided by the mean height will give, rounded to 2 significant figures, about 0.050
